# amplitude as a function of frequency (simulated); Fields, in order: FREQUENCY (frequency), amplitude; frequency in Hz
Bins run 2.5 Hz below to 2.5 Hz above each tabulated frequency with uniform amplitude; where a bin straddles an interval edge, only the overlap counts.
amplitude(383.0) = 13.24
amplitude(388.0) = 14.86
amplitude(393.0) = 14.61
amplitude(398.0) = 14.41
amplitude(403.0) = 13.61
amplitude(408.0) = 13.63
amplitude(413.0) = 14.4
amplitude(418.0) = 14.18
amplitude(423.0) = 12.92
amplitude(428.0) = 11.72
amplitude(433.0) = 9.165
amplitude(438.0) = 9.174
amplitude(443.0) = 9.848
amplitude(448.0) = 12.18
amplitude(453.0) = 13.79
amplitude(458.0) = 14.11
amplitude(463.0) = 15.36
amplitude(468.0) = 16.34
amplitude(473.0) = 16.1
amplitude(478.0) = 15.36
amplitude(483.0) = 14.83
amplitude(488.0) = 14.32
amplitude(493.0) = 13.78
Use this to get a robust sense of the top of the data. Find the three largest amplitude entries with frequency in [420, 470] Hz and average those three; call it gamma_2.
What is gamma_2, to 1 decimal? 15.3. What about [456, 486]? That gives 15.9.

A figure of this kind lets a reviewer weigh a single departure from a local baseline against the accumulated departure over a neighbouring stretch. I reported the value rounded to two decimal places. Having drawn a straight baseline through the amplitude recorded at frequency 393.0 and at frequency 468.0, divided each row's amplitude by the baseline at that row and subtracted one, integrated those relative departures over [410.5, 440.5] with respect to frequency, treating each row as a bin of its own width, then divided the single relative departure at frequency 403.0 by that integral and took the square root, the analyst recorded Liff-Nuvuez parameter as 0.11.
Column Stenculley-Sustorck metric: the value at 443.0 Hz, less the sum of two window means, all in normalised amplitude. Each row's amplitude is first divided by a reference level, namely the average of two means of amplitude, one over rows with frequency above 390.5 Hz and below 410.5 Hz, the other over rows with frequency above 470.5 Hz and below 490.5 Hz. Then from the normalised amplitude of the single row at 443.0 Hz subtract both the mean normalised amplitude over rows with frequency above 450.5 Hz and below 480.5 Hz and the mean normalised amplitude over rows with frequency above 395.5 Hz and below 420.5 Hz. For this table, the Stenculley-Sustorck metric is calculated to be -1.33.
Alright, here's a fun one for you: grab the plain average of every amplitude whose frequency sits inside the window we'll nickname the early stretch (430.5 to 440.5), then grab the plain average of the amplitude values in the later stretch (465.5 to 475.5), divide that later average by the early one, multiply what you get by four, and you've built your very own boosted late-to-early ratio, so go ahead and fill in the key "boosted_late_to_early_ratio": 7.1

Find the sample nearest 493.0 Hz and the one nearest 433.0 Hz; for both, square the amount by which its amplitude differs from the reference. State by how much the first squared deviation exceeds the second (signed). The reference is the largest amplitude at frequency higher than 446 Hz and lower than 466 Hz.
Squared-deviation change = -36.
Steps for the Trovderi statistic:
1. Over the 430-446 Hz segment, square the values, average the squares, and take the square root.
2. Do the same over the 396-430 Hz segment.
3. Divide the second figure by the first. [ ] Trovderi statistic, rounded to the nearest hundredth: 1.44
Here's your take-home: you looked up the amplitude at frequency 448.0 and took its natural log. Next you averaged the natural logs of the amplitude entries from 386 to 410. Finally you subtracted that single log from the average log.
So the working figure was 0.15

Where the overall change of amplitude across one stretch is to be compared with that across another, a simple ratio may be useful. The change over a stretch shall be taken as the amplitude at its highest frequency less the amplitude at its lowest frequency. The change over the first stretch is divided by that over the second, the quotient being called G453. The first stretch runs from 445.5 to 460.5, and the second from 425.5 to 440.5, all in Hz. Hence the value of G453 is -0.76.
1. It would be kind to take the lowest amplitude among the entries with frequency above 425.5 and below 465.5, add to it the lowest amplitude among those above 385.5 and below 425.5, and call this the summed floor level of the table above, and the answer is 22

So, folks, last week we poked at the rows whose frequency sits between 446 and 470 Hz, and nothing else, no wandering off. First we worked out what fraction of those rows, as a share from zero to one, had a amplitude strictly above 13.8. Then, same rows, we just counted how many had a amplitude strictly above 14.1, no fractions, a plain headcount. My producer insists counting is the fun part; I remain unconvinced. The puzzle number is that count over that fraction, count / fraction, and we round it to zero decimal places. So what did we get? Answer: 5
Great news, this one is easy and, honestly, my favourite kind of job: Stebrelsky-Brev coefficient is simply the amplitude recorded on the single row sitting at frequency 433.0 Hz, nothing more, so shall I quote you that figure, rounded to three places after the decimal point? 9.165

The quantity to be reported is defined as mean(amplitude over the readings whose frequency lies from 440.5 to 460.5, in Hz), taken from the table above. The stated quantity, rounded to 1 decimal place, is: 12.5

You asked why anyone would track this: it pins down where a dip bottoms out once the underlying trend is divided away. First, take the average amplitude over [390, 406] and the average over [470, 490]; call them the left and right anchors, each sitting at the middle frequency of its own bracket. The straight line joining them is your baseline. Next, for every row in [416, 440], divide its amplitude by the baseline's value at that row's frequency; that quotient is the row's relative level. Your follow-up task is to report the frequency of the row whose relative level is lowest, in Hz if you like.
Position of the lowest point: 438.0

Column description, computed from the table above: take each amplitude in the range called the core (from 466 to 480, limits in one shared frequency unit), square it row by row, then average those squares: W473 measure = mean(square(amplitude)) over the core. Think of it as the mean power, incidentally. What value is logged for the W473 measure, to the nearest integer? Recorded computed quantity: 254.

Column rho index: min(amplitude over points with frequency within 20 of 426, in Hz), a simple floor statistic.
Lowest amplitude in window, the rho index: 9.165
